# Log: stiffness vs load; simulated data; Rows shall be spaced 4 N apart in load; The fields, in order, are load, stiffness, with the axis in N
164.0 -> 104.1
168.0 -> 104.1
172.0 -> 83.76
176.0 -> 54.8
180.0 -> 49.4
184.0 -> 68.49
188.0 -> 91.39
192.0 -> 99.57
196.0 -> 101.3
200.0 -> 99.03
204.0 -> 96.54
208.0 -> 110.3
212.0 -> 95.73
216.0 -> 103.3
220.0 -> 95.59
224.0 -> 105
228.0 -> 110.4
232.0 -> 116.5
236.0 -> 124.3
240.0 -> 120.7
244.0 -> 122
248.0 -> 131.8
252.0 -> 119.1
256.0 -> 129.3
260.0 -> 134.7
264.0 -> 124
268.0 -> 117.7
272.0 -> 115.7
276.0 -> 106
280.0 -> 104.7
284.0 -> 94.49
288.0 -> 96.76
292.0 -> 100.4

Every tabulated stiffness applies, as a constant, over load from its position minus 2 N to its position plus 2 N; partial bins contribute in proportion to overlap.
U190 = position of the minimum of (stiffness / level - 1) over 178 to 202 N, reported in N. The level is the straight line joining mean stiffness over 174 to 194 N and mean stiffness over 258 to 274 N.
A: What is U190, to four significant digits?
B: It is 180.0 N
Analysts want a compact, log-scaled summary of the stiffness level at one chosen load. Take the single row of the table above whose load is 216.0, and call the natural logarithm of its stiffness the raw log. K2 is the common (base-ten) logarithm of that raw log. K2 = 0.666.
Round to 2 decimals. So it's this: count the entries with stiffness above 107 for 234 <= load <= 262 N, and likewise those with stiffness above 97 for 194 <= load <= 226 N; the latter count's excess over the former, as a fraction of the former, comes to -0.29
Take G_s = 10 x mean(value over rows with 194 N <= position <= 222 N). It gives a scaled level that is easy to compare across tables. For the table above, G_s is 1003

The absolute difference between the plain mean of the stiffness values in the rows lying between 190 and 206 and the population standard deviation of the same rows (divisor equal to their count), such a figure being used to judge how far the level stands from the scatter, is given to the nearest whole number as 97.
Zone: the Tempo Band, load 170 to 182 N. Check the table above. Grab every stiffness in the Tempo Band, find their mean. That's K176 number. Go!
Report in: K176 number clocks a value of 63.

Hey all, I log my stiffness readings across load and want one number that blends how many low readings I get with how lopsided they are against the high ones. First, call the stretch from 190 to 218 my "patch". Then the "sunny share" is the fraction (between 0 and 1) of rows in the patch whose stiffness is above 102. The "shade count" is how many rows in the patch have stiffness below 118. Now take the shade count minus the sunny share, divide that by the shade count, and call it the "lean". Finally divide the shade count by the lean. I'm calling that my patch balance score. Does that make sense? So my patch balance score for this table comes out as 7.3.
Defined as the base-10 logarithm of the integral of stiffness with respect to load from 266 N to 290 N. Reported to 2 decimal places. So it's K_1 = 3.41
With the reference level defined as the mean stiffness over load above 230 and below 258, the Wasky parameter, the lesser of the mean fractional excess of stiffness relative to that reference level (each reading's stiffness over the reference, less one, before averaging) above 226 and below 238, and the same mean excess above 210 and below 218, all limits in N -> -0.2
